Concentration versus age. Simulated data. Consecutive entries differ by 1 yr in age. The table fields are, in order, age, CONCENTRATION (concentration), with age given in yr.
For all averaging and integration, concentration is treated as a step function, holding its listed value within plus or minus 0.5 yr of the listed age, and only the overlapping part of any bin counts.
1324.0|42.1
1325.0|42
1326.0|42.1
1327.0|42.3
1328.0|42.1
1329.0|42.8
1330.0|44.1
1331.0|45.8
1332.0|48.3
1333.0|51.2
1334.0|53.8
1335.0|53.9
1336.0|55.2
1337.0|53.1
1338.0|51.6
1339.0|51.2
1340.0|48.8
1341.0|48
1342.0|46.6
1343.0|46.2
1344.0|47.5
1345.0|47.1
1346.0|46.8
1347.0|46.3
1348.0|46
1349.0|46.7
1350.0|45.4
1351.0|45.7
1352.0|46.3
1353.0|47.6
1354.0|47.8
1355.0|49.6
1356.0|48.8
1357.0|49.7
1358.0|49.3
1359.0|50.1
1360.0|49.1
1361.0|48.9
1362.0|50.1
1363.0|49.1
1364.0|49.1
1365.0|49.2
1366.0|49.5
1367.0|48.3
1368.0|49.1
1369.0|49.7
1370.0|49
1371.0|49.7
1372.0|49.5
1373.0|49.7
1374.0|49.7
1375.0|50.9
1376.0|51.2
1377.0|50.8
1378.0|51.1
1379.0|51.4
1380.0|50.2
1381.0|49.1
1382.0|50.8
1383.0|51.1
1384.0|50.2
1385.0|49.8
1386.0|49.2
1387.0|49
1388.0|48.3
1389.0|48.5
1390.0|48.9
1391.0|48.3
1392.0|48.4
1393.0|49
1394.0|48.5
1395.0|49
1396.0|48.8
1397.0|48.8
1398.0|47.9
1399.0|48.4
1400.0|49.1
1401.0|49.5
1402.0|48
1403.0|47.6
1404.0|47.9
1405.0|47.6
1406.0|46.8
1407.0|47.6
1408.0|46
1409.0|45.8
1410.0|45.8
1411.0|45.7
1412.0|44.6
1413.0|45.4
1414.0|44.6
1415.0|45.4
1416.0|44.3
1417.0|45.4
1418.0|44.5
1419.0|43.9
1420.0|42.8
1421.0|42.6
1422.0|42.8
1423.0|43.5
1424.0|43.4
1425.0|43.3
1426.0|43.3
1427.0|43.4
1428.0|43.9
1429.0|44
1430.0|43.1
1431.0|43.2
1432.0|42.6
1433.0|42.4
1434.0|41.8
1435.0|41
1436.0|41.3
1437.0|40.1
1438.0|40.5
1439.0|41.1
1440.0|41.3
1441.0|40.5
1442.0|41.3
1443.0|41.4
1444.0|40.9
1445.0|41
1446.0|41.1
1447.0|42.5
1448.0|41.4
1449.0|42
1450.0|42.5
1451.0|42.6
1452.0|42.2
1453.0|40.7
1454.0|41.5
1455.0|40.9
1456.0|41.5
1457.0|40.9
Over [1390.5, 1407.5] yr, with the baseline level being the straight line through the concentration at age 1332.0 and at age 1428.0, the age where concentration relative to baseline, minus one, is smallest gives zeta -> 1406.0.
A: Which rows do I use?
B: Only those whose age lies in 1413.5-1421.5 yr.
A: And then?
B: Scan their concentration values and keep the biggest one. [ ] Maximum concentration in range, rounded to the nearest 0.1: 45.4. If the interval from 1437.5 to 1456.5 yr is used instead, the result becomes 42.6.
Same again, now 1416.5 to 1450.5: 45.4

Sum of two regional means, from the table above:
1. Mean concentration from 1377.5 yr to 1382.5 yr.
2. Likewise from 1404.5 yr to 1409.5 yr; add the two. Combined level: 97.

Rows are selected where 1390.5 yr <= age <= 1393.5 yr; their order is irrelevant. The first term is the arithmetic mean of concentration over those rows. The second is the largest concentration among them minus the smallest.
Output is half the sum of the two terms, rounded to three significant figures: 24.6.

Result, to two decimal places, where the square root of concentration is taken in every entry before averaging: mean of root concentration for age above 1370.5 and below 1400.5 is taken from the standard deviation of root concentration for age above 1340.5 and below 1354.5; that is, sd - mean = -6.98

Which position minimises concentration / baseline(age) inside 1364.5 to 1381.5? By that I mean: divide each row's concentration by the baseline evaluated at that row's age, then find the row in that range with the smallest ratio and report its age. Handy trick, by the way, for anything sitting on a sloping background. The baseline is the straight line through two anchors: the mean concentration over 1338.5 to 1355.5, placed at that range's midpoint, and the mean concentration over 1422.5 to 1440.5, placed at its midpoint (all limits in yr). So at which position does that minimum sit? 1367.0 yr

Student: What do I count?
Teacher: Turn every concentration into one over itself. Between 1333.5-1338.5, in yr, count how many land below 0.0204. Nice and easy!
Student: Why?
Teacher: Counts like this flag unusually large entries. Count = 5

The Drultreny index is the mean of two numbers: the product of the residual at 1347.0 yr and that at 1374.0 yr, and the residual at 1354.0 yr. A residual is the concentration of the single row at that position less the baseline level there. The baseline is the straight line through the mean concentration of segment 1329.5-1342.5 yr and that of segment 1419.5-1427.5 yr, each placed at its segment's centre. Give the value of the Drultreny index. -4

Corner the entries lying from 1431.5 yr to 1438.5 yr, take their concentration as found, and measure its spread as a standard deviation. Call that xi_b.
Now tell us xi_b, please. 0.9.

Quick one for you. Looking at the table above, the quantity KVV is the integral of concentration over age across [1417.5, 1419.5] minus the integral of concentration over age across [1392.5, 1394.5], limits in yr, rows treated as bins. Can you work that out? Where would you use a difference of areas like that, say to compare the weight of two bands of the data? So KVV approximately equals -9.1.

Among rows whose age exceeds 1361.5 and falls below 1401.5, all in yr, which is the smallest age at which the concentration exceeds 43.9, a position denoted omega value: 1362.0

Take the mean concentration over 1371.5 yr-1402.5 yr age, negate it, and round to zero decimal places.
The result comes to -49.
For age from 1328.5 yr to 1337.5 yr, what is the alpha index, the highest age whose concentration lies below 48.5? 1332.0 yr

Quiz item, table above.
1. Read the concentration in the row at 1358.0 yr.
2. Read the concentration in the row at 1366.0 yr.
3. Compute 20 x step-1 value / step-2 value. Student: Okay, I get 19.9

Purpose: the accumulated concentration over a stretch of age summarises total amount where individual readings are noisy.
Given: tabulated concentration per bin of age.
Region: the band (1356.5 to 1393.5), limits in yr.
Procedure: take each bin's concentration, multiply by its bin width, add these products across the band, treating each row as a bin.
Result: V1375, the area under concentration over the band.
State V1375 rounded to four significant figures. 1835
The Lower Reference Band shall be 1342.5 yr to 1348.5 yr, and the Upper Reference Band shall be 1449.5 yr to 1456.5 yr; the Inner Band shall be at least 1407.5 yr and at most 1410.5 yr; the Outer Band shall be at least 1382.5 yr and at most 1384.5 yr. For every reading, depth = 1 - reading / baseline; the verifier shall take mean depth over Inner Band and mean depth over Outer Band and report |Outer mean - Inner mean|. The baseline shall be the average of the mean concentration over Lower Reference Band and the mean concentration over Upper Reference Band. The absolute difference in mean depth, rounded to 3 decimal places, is 0.108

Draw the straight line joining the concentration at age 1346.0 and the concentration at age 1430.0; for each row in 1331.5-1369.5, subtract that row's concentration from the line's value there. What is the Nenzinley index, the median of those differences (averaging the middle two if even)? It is -2.8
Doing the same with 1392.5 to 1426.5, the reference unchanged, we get -1.8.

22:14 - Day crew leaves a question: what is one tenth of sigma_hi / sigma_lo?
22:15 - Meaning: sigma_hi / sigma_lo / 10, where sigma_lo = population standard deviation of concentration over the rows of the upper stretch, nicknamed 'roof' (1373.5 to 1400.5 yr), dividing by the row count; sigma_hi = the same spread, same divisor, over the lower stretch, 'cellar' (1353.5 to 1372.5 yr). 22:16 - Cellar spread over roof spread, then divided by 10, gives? 0.05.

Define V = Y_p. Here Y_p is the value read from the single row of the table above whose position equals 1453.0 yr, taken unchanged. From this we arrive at 40.7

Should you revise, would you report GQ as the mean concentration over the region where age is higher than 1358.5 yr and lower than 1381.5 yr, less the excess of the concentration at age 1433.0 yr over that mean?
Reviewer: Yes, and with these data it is 57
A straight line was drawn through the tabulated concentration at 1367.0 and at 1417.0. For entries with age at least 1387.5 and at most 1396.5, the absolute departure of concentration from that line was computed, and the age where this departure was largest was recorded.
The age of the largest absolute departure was 1395.0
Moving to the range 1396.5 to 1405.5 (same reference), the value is 1401.0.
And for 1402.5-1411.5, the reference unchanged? 1404.0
